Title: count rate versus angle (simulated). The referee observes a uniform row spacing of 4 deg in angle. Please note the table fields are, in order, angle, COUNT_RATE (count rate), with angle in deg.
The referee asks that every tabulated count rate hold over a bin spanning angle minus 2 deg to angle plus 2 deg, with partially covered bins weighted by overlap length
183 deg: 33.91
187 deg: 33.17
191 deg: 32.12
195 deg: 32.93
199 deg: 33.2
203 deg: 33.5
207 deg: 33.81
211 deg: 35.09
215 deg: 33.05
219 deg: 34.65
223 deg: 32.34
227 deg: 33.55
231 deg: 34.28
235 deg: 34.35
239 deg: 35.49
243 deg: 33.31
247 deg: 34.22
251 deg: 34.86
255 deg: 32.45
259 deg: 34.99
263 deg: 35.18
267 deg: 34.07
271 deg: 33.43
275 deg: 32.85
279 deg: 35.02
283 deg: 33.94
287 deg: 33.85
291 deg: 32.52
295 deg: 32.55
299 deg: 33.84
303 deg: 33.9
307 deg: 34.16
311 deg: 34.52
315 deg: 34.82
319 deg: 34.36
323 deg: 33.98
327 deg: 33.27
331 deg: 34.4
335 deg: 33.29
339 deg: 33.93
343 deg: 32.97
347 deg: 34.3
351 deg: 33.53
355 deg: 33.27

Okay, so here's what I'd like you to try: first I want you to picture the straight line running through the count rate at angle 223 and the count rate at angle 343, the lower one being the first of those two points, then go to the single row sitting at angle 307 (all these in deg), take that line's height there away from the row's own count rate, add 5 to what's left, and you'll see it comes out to 6.4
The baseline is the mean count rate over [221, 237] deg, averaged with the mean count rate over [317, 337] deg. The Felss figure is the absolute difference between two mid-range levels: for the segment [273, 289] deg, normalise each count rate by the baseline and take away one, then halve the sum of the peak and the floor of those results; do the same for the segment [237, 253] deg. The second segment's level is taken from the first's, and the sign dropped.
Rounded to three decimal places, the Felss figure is 0.014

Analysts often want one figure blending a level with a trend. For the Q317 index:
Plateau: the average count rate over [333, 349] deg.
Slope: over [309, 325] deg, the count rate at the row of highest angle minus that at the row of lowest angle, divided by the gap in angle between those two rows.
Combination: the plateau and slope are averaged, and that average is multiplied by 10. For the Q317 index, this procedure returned 168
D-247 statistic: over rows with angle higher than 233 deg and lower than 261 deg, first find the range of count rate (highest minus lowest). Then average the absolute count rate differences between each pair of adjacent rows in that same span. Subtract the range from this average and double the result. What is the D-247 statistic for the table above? -2.81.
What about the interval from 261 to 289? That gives -2.77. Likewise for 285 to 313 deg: -2.89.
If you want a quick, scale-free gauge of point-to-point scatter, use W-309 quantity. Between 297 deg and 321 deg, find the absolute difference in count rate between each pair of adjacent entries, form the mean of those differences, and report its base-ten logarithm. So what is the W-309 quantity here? -0.54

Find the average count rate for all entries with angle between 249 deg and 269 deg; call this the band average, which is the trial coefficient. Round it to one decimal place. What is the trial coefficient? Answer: 34.3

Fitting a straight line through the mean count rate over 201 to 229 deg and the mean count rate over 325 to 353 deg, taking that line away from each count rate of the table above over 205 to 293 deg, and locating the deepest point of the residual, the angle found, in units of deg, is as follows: 223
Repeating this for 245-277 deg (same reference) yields 255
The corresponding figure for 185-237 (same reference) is 191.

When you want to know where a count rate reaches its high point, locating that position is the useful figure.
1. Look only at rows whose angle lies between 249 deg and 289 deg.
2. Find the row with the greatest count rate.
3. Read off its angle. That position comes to 263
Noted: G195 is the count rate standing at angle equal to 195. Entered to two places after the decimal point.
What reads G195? 32.93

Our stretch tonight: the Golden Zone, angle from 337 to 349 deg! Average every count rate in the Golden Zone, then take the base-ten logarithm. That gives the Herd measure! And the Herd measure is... 1.53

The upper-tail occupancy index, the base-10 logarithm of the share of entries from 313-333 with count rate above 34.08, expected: -0.22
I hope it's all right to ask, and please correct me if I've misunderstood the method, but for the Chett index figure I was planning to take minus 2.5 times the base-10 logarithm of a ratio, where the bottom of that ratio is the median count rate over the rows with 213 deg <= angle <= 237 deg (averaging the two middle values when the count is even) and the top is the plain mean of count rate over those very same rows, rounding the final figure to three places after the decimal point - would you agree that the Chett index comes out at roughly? 0.007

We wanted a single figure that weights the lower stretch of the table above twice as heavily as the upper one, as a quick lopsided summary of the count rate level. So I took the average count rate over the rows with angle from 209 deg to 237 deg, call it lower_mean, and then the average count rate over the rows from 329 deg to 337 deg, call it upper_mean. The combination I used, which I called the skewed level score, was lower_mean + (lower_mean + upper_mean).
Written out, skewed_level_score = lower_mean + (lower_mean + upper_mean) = 101.6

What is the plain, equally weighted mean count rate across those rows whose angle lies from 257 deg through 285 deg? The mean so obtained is 34.2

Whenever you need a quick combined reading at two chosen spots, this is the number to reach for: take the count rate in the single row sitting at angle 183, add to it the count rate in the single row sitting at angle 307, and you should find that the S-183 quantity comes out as 68.1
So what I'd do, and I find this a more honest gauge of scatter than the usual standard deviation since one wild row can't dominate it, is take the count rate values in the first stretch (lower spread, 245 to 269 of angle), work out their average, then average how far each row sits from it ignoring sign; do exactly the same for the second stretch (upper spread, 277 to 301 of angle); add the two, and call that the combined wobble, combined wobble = 1.44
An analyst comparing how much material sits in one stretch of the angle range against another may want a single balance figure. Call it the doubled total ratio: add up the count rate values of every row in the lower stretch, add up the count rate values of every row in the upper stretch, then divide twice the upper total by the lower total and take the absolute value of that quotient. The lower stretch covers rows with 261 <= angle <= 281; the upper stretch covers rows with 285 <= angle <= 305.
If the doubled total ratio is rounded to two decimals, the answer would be 1.95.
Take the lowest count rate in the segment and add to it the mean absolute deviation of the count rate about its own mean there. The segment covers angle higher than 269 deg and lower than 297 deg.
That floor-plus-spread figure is 33.22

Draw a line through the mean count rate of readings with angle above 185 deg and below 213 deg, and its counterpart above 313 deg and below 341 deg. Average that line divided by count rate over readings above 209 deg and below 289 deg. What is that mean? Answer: 0.989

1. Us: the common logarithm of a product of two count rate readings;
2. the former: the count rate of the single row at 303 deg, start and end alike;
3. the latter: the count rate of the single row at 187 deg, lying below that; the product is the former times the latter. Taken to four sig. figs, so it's 3.051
